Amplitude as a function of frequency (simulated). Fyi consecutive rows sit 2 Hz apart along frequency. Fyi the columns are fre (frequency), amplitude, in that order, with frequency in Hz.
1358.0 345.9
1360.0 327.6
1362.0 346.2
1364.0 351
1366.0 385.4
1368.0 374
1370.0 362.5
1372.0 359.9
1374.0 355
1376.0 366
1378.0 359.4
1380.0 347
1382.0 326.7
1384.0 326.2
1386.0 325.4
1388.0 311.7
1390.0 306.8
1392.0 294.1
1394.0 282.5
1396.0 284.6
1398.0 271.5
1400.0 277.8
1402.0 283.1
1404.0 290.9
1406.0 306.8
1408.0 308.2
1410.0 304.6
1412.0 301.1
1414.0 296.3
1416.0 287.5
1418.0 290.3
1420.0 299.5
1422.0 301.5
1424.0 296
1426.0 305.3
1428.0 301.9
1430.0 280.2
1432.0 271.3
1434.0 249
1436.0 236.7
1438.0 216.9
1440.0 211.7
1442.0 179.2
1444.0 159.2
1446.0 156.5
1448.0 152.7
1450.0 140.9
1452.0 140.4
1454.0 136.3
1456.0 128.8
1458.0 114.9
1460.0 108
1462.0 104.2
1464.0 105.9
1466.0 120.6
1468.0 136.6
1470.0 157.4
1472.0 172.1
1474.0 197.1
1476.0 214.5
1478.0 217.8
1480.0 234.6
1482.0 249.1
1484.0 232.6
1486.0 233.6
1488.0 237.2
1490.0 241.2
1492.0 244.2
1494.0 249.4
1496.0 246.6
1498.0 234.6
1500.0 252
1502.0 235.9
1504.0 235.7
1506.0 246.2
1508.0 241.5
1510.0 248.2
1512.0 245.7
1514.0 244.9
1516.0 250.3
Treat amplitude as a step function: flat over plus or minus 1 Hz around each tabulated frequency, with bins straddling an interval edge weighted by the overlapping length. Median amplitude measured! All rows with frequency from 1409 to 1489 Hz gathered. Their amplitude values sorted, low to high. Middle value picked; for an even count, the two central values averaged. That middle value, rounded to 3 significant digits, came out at 217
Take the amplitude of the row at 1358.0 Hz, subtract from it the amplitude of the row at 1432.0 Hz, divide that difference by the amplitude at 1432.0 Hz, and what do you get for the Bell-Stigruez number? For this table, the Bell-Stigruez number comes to 0.3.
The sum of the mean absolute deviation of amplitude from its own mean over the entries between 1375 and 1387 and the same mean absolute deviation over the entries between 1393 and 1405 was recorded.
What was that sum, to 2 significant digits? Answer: 20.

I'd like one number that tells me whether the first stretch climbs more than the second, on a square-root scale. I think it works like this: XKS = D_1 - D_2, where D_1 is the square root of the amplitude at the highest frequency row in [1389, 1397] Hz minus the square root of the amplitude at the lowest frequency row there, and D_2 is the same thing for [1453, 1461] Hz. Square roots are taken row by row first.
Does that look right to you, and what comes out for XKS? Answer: 0.64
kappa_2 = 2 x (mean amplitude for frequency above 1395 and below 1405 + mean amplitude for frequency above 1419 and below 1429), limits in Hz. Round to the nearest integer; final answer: 1165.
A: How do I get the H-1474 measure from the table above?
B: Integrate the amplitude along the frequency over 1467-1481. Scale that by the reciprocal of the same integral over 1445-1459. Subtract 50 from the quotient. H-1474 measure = -48.6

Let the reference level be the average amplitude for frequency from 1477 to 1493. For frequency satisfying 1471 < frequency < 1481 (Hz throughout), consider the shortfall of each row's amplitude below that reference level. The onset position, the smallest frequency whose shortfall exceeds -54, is 1472.0 Hz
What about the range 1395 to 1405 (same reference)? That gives 1396.0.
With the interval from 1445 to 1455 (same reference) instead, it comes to 1446.0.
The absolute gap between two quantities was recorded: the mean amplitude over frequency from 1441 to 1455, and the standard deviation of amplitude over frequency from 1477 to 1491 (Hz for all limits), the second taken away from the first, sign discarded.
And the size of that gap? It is 143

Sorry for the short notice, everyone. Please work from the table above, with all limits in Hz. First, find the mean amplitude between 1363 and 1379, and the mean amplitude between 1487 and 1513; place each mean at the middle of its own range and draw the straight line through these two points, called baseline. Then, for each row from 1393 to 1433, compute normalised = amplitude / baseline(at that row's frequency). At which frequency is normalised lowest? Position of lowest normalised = 1398.0 Hz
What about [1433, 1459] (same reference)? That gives 1458.0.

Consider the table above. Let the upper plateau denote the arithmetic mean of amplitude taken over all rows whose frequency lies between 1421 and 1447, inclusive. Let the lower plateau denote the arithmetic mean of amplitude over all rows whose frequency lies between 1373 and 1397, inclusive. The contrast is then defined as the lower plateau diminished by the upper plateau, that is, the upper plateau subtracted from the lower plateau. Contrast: 80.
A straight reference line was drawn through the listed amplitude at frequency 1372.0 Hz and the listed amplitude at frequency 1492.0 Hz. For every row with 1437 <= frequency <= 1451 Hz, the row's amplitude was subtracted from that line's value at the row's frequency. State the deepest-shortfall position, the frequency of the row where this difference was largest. 1450.0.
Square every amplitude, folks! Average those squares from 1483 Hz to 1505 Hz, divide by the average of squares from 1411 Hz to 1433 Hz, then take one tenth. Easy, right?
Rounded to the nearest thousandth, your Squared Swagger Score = 0.067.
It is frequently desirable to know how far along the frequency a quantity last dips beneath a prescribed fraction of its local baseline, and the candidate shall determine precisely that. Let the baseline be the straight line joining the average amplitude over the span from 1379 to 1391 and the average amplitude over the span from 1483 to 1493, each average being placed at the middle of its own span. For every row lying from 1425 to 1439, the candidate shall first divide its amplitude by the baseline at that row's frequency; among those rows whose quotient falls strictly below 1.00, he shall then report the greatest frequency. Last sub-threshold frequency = 1438.0 Hz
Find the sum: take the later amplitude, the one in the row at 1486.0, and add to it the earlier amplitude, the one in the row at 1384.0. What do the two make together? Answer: 560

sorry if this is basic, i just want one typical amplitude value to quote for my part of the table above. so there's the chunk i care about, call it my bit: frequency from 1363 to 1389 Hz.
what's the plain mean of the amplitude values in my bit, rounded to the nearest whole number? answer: 350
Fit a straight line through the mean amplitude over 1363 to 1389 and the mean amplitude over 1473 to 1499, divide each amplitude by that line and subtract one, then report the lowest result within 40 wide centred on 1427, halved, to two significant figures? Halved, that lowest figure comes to -0.22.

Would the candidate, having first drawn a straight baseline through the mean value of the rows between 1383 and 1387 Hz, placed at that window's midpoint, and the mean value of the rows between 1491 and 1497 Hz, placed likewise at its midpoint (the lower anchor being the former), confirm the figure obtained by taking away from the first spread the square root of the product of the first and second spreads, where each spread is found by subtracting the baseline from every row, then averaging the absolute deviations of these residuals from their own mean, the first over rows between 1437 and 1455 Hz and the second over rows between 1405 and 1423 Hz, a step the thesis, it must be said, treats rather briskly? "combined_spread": 12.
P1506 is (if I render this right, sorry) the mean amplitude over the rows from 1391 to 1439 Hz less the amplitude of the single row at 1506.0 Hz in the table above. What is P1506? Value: 39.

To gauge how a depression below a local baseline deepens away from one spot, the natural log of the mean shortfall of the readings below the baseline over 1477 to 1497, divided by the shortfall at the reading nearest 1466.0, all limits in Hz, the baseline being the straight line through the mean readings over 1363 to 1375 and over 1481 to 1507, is -2.7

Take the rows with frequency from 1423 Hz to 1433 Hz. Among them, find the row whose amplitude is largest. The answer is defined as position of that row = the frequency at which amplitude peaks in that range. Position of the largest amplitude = 1426.0 Hz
